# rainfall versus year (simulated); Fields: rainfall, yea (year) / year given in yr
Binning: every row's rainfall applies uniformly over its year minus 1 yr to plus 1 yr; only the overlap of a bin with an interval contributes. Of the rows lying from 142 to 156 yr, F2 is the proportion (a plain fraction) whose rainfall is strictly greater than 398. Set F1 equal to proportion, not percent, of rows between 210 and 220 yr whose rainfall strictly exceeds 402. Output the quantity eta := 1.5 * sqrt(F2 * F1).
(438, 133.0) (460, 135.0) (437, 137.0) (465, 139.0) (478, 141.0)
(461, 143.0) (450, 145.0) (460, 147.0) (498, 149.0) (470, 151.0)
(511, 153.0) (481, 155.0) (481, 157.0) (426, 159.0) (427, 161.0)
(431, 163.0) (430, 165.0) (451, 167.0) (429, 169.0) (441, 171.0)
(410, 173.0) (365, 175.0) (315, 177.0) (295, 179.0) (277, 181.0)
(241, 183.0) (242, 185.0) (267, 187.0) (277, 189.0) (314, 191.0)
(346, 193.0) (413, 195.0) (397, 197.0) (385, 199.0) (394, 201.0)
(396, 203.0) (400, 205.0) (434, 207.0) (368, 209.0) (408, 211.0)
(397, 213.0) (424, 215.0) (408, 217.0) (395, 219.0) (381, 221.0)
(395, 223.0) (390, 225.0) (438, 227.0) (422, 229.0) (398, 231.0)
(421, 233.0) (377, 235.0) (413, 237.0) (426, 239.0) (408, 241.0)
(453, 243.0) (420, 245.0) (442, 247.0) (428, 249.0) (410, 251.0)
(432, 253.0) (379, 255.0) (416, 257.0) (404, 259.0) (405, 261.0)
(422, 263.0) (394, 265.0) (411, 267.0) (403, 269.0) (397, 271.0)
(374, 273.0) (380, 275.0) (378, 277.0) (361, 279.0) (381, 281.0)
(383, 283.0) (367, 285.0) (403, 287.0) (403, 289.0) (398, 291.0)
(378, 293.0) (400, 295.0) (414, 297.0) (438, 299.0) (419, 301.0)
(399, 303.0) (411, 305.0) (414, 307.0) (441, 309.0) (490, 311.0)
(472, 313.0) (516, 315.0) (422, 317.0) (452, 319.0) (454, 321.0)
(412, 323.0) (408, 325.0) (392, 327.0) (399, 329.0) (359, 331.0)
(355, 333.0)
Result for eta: 1.2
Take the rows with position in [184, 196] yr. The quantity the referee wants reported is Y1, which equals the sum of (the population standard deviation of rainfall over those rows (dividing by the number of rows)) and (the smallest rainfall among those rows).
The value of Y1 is 299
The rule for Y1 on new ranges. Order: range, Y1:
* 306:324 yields 445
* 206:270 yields 388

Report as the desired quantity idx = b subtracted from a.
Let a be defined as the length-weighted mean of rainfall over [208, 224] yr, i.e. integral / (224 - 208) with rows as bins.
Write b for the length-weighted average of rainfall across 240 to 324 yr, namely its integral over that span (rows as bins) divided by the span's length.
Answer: -17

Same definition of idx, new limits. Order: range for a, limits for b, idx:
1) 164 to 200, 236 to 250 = -77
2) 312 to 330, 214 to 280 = 30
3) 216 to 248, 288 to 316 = -16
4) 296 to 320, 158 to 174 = 10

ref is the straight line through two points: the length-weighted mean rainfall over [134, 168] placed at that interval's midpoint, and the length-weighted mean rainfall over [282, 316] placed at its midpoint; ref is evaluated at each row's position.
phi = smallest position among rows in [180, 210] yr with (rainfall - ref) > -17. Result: 207.0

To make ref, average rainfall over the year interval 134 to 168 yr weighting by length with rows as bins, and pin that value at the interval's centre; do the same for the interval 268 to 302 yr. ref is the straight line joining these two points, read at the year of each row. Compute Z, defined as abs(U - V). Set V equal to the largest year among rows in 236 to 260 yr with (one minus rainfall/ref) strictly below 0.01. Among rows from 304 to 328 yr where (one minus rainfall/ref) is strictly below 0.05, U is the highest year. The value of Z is 68 yr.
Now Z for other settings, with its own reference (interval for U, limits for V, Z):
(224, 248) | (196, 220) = 32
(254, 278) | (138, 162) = 120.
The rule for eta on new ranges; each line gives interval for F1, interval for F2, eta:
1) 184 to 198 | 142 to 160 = 0.6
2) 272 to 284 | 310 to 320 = 0.0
